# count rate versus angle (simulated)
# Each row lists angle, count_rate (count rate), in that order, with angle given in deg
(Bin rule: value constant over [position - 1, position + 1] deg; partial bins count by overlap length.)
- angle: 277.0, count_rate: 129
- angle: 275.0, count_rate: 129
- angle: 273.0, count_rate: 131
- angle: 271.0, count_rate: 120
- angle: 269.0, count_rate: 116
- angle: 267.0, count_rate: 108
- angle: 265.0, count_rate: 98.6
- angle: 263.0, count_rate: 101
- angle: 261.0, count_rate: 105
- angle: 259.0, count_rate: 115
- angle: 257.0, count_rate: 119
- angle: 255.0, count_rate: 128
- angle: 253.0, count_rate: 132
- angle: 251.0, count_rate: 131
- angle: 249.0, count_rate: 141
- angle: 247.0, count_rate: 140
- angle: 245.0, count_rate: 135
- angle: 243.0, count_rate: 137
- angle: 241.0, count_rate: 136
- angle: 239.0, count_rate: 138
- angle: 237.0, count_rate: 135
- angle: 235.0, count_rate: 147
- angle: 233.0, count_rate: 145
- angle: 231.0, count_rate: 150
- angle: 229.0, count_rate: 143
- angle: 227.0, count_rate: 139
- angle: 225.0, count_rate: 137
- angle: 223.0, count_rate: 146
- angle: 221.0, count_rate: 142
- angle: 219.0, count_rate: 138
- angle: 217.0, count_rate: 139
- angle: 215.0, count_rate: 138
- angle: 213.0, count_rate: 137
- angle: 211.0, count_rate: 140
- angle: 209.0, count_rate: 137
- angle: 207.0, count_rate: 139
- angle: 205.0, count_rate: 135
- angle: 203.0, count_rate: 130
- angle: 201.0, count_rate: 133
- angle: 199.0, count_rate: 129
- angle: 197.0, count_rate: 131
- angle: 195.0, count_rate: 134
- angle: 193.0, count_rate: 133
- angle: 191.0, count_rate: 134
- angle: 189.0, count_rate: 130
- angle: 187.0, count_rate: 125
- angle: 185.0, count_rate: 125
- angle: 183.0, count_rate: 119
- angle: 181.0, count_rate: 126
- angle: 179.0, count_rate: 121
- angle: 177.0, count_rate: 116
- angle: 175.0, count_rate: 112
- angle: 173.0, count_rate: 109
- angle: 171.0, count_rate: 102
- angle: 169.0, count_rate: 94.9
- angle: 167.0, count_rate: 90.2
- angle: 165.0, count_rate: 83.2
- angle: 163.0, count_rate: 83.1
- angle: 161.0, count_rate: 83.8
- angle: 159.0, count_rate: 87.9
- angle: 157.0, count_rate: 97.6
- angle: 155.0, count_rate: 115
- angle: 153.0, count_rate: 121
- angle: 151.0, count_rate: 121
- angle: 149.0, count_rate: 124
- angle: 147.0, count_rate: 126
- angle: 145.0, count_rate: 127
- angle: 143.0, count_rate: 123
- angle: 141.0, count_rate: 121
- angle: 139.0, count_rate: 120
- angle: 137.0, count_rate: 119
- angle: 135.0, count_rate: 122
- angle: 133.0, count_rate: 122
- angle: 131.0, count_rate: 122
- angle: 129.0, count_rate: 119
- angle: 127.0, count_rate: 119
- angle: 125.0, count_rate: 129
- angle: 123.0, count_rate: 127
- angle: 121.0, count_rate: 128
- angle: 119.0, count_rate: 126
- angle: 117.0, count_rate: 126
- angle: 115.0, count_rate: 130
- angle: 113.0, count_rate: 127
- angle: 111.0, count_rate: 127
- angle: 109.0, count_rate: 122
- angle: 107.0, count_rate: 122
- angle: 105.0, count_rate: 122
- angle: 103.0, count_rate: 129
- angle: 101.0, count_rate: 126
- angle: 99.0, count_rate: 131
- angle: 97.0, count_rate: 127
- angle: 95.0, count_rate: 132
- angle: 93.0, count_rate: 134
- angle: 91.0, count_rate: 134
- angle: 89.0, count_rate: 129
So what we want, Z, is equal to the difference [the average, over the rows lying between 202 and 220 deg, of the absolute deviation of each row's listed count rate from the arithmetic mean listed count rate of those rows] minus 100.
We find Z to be -98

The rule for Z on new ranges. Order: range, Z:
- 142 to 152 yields -98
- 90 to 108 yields -96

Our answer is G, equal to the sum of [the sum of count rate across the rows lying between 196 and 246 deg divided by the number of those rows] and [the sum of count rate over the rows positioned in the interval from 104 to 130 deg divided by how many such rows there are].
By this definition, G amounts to 263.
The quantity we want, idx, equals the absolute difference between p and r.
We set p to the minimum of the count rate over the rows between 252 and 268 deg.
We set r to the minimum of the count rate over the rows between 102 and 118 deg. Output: 23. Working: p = 98.6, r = 122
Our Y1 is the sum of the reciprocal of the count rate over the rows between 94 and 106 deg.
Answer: 0.0470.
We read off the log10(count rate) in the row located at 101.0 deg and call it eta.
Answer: 2.10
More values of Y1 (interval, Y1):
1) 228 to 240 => 0.0420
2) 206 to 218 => 0.0434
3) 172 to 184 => 0.0513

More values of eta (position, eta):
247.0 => 2.15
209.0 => 2.14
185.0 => 2.10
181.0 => 2.10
